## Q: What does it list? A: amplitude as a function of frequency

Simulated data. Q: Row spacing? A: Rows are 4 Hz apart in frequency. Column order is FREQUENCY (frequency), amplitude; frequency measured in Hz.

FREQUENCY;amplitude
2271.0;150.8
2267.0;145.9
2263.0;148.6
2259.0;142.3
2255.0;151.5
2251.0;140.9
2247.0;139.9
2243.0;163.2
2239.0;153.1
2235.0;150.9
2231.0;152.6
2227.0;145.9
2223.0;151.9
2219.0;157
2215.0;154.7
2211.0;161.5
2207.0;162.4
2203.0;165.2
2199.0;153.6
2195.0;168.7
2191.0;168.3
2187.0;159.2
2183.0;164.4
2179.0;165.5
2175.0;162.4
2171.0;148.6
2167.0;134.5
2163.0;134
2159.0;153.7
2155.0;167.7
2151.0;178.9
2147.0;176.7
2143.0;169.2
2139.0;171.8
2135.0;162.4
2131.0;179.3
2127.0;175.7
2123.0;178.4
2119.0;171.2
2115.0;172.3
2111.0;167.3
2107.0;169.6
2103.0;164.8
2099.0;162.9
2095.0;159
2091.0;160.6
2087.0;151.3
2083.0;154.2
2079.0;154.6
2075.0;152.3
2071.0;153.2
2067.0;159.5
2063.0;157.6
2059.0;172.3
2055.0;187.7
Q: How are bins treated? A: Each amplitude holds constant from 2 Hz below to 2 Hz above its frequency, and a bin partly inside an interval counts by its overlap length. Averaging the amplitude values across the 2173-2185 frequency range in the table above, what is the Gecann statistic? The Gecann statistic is 164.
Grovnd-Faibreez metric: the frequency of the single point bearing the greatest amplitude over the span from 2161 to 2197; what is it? 2195.0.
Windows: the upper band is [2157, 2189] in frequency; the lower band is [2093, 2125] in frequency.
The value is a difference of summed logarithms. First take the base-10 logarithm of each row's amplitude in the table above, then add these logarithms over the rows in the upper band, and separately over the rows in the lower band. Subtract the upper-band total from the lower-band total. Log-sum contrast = 0.34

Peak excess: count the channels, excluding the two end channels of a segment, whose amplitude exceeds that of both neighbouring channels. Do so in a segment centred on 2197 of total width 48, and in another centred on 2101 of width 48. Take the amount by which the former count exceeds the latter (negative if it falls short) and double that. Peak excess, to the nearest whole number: 0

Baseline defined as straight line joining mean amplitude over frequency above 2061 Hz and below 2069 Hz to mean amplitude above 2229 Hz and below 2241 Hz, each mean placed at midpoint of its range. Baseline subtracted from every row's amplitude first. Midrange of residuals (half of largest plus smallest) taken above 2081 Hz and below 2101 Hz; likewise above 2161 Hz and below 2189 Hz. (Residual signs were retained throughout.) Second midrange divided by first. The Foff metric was 12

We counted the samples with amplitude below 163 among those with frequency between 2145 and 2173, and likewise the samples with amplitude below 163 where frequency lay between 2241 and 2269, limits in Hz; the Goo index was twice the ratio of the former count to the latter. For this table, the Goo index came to 1.33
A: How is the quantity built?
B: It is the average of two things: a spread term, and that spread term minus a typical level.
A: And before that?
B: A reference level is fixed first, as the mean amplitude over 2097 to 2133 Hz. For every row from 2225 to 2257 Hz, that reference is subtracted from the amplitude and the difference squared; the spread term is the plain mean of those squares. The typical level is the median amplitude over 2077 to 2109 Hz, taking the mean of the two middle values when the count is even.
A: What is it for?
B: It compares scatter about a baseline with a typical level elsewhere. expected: 433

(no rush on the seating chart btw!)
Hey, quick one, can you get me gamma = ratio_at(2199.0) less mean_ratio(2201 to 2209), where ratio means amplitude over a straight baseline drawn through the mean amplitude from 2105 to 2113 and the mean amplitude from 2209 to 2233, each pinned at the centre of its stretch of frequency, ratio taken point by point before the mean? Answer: -0.070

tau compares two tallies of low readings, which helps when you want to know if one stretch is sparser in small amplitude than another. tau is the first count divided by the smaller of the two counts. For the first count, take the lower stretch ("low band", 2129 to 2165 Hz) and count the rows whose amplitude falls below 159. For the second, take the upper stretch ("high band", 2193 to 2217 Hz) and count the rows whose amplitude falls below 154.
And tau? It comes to 2.0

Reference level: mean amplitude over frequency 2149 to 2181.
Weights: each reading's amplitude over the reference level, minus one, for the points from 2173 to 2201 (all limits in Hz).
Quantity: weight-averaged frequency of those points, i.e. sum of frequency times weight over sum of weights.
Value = 2185.8 Hz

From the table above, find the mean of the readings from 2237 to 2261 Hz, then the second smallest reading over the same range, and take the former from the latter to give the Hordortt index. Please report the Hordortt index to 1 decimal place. -7.6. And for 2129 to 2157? -4.6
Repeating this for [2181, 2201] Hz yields -3.6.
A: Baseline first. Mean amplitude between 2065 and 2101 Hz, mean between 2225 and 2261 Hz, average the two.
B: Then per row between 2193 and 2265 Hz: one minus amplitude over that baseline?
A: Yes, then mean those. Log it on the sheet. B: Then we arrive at -0.01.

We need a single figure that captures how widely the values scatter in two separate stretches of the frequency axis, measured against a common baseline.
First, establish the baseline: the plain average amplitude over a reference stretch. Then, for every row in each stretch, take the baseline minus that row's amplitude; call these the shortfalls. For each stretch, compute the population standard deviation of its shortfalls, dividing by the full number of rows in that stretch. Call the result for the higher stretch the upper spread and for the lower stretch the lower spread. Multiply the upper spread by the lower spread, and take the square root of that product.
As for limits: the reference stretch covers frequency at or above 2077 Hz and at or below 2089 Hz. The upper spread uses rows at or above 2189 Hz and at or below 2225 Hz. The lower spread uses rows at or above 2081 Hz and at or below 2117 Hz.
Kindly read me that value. 6.3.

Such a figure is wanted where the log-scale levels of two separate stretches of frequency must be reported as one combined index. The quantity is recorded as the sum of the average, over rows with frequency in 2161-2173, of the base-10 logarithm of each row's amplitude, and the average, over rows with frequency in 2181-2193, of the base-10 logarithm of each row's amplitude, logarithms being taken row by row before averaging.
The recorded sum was 4.36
